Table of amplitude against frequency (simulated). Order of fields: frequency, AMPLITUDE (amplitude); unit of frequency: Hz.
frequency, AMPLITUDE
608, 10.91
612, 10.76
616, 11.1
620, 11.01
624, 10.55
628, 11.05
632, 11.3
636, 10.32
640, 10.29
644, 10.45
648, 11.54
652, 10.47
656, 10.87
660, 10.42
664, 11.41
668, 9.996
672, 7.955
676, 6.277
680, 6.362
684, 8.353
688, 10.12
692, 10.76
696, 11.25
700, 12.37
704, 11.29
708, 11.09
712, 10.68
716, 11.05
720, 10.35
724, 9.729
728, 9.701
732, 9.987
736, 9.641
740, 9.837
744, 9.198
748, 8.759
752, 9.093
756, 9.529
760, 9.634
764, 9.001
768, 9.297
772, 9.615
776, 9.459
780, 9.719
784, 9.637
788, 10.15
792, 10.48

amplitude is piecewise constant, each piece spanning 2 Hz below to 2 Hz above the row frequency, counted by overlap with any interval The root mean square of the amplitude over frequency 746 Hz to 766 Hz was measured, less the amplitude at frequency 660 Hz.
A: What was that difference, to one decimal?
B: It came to -1.2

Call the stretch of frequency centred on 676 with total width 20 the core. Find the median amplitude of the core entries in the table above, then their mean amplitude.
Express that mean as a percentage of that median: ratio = 98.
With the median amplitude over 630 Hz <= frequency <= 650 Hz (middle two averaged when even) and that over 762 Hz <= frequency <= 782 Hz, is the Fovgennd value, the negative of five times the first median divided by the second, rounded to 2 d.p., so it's -5.52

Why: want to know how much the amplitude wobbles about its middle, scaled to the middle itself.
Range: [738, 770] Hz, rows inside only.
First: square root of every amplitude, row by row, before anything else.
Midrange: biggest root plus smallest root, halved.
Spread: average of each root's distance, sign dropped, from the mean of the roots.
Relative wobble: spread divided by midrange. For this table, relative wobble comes 0.015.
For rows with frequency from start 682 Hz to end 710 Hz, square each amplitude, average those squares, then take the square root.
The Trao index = 10.8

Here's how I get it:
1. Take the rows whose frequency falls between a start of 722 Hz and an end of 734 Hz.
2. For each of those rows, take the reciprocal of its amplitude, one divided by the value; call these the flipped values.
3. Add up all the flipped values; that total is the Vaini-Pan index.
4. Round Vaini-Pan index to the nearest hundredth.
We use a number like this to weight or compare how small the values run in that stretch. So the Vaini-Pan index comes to 0.31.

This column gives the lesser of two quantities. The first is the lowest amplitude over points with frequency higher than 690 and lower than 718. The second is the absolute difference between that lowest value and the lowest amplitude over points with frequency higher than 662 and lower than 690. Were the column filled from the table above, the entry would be 4.4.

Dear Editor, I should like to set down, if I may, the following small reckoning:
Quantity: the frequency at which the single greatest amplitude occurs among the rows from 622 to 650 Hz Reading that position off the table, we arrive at 648 Hz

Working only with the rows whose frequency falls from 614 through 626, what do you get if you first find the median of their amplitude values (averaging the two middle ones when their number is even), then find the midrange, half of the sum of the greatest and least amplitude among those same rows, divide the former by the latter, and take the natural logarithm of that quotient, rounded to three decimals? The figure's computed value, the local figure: 0.017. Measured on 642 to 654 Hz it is -0.049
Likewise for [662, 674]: 0.032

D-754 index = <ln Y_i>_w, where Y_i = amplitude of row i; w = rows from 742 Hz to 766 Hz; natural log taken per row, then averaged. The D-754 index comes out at 2.22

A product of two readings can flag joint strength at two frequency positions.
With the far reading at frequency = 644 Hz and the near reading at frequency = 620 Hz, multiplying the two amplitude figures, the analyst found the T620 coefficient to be 115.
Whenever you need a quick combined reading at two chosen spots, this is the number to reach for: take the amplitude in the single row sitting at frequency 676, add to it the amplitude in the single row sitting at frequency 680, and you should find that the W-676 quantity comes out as 13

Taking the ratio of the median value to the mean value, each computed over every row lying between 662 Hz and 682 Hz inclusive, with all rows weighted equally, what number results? 0.95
